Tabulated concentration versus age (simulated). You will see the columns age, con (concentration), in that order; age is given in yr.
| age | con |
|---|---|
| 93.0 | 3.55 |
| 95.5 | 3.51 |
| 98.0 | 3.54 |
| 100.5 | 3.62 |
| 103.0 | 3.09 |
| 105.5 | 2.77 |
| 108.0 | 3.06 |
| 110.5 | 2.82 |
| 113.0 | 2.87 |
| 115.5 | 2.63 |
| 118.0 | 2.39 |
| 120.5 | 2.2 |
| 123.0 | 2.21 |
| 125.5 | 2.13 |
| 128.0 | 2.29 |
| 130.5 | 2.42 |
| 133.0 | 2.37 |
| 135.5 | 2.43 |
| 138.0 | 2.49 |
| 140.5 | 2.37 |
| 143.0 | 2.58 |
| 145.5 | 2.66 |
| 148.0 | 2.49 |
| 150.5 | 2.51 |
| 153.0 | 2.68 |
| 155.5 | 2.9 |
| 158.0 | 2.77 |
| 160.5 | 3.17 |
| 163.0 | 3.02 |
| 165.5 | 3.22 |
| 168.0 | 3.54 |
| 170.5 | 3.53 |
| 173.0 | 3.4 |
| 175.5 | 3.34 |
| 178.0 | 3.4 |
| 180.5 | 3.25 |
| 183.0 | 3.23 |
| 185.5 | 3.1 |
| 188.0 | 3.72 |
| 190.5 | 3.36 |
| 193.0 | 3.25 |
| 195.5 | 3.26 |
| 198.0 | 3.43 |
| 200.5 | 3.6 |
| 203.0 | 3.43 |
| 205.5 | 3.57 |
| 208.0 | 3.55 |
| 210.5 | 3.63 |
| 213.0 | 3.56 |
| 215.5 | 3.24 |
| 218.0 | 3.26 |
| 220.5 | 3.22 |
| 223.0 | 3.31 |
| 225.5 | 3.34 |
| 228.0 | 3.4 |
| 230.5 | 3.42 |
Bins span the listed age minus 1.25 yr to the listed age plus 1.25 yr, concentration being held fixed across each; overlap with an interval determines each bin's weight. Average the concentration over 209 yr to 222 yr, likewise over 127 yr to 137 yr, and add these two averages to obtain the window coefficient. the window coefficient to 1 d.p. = 5.8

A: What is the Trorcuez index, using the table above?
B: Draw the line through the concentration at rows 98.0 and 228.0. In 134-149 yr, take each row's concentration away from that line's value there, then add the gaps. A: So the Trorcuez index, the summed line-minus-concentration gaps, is 5.9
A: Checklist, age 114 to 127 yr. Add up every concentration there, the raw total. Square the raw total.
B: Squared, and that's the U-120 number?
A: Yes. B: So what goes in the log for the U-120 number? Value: 134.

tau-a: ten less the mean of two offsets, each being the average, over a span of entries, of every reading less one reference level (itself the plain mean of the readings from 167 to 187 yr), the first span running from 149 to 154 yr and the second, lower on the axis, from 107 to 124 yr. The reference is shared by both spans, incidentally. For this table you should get 10.8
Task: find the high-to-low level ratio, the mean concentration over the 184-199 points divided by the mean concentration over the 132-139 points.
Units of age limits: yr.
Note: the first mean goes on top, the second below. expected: 1.4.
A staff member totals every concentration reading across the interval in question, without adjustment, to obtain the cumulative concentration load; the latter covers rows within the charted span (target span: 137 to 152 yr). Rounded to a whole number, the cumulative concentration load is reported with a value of 15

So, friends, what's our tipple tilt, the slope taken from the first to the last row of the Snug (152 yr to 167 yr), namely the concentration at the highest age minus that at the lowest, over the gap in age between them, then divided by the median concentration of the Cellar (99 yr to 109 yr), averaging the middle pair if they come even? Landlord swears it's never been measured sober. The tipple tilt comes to 0.014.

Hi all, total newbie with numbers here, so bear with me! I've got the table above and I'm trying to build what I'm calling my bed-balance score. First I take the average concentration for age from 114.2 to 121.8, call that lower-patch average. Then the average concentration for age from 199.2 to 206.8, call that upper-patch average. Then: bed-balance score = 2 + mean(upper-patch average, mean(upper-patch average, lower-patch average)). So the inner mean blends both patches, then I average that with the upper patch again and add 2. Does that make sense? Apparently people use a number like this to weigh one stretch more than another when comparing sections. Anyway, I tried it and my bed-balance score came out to 5.25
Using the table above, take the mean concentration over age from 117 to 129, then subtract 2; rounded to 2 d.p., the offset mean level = 0.24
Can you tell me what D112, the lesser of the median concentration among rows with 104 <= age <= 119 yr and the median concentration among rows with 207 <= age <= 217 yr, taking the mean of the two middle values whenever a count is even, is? 2.8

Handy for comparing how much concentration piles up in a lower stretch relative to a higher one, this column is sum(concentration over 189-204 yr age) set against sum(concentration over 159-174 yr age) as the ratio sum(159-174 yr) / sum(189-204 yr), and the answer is 1.0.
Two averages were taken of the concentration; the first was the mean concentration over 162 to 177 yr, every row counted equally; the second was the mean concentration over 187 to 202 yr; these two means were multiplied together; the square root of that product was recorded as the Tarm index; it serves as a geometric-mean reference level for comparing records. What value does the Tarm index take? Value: 3.39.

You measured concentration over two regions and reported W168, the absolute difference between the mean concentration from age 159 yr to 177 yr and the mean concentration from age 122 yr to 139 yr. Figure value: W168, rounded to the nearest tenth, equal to 1.0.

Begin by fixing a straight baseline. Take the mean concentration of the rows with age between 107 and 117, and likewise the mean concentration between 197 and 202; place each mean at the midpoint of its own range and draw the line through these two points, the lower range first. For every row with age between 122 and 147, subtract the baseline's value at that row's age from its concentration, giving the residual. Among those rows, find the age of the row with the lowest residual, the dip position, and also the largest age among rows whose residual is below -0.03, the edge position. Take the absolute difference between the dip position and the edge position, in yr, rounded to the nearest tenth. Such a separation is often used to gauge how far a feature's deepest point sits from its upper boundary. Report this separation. 20.0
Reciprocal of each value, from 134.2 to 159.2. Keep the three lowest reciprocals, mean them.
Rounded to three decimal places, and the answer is 0.360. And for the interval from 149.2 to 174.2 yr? 0.287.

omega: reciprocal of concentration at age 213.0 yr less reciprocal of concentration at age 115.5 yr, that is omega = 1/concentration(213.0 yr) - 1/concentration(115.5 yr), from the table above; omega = -0.10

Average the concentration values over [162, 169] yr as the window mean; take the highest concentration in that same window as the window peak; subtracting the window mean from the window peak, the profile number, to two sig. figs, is 0.28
